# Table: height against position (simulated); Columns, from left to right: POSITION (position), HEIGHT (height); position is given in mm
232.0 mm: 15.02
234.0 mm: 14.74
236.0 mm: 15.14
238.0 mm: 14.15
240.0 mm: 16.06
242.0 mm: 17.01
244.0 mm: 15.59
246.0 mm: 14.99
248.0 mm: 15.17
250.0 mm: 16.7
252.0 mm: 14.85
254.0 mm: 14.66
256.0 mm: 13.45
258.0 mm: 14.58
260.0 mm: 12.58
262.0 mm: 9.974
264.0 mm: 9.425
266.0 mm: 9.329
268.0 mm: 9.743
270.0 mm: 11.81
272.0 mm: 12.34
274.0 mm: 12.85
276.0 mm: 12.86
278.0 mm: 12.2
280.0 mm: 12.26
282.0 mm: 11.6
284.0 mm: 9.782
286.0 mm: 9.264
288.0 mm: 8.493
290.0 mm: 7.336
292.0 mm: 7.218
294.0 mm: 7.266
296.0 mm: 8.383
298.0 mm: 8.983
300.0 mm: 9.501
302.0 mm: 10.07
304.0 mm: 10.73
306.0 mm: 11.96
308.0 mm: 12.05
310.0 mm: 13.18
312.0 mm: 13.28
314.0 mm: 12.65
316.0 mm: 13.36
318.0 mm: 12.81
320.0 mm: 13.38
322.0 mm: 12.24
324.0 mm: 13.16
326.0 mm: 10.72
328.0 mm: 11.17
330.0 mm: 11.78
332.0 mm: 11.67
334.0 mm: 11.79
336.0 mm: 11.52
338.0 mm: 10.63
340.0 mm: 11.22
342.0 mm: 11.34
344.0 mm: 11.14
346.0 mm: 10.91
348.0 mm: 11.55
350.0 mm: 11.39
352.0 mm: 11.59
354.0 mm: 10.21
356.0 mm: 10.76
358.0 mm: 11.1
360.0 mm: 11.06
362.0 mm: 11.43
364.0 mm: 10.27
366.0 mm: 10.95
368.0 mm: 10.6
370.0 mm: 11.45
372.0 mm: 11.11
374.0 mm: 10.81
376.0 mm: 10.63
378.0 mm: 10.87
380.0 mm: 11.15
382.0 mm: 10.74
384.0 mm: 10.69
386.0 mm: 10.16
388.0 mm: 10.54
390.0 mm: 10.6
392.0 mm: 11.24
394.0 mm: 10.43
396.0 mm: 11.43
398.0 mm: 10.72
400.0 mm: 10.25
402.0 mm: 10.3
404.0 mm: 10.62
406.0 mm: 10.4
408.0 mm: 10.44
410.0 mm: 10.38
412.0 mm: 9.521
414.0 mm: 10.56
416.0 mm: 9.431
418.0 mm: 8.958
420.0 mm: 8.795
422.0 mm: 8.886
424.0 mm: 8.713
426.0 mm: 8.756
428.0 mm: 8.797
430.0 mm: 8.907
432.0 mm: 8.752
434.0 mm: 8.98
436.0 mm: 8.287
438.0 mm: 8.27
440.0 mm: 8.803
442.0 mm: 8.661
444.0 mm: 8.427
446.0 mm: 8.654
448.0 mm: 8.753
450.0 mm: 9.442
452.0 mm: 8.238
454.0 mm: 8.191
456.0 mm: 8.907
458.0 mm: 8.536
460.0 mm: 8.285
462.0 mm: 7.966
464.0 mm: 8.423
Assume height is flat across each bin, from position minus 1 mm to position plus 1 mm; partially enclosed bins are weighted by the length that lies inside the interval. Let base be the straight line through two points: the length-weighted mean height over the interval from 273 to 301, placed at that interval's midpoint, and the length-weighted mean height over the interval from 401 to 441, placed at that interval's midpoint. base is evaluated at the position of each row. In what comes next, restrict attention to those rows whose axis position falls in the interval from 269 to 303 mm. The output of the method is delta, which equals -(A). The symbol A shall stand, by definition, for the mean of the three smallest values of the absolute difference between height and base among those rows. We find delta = -0.2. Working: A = 0.2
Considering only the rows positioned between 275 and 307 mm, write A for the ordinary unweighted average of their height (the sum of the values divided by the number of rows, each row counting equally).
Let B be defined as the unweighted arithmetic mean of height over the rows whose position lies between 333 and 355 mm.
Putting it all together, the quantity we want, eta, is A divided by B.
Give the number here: 0.88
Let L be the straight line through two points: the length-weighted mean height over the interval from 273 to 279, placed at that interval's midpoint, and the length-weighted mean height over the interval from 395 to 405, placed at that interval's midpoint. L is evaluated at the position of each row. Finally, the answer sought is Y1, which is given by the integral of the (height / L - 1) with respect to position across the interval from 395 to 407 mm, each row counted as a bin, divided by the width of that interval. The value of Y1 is -0.003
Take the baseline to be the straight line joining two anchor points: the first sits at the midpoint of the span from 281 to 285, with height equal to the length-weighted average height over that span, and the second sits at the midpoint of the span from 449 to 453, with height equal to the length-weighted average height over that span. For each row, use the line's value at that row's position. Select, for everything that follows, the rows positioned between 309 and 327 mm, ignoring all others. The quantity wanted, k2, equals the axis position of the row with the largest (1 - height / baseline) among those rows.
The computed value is 326.0 mm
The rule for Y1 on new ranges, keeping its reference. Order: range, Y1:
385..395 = -0.021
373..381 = -0.015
